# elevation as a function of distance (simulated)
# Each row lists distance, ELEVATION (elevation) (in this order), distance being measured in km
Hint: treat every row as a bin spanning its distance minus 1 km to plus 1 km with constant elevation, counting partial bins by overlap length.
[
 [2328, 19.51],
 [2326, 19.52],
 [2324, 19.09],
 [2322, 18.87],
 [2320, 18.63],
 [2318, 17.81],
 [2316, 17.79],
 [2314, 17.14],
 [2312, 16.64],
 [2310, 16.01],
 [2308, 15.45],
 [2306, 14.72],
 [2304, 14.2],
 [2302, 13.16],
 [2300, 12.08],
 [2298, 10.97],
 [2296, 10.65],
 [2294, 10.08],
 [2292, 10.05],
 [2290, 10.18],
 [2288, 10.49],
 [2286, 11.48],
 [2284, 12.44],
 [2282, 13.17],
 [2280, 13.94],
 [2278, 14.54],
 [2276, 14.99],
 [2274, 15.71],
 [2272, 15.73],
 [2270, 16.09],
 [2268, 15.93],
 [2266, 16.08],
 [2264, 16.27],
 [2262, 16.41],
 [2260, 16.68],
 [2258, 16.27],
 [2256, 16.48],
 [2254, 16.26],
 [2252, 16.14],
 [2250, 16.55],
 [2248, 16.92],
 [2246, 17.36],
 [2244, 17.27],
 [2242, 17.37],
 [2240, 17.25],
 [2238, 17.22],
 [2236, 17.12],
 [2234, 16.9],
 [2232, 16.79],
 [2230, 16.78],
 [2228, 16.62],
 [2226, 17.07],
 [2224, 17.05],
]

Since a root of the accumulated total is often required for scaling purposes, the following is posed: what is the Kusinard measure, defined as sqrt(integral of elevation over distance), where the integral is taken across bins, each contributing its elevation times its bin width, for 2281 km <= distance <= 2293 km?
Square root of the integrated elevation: 11.6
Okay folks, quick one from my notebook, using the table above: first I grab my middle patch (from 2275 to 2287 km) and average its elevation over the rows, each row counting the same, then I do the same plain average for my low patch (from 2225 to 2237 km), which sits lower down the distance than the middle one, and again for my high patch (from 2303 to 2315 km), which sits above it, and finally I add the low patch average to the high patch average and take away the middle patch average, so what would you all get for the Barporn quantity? 19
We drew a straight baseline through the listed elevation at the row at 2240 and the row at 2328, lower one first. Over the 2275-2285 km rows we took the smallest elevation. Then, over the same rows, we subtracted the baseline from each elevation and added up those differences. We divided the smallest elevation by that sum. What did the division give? -0.6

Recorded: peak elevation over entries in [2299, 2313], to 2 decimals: 16.64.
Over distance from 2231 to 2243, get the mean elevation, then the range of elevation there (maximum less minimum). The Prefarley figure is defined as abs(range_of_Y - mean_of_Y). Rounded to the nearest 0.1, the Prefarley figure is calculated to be 16.5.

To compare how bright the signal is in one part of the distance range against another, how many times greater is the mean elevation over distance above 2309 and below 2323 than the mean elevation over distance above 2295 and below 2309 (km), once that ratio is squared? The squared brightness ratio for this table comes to 1.8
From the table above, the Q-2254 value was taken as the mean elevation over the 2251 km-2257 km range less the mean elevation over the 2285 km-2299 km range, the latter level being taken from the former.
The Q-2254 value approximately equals 6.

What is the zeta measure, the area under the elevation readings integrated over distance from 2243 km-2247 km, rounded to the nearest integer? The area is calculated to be 69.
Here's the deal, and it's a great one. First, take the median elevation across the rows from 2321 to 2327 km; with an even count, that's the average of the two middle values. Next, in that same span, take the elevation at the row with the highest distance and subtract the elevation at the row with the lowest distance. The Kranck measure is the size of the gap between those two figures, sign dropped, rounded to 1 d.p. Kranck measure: 18.4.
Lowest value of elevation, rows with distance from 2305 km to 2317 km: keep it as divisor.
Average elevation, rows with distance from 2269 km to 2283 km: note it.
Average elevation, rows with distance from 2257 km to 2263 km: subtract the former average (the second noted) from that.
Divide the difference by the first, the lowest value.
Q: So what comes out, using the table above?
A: 0.11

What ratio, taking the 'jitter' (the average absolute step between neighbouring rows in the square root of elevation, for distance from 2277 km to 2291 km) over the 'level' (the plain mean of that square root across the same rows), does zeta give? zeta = 0.030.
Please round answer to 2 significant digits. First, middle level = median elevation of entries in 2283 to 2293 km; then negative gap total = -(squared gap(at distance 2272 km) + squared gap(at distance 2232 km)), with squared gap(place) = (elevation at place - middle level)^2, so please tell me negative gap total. -67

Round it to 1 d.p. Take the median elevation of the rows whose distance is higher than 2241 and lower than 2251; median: 17.3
